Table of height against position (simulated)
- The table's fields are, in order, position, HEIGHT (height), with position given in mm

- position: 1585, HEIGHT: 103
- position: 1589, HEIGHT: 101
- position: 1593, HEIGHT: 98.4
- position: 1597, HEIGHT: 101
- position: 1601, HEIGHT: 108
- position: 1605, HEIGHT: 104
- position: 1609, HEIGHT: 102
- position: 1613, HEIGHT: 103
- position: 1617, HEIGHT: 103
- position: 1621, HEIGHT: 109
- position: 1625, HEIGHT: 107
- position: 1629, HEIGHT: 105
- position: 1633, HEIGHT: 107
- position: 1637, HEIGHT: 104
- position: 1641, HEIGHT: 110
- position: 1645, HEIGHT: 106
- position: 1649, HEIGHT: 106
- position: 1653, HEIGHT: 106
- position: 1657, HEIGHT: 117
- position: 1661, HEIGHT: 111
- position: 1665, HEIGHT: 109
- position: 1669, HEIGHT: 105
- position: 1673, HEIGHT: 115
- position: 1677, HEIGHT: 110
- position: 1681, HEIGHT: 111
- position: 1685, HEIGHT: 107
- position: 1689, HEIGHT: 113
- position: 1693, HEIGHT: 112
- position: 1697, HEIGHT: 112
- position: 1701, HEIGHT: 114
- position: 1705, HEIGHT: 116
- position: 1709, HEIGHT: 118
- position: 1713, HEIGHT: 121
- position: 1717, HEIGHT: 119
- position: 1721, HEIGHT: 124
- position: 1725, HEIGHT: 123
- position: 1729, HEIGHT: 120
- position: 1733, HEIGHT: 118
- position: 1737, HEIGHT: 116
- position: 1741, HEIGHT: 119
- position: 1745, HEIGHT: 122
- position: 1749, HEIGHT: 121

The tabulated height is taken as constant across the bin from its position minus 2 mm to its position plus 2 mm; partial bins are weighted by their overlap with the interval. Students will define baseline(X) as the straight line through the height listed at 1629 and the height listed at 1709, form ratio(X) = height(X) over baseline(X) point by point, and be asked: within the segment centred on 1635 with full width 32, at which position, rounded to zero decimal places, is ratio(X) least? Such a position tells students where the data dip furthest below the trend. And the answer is 1637 mm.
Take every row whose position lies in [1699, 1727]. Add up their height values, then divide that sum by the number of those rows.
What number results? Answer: 119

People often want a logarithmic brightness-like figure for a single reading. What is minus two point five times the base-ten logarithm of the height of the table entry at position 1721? -5.23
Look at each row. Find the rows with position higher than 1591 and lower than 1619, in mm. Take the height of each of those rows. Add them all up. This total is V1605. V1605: 719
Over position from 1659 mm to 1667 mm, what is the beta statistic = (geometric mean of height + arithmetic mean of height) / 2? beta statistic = 110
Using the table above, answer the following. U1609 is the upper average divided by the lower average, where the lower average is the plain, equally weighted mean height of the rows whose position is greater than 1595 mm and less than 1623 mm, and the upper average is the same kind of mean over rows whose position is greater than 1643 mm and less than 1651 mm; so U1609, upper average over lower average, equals 1.02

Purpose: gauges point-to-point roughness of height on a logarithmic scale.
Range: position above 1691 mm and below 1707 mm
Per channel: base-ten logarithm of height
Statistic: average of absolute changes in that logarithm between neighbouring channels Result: 0.0051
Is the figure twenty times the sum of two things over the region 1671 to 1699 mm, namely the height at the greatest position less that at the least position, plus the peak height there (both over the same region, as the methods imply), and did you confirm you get 2240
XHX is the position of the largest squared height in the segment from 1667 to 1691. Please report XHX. 1673 mm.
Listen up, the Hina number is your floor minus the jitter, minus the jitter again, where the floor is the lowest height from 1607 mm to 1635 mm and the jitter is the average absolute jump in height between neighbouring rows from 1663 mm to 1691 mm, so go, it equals 92.0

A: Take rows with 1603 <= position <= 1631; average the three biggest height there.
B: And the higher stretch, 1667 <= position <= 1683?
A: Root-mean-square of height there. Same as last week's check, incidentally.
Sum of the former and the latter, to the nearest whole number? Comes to 217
